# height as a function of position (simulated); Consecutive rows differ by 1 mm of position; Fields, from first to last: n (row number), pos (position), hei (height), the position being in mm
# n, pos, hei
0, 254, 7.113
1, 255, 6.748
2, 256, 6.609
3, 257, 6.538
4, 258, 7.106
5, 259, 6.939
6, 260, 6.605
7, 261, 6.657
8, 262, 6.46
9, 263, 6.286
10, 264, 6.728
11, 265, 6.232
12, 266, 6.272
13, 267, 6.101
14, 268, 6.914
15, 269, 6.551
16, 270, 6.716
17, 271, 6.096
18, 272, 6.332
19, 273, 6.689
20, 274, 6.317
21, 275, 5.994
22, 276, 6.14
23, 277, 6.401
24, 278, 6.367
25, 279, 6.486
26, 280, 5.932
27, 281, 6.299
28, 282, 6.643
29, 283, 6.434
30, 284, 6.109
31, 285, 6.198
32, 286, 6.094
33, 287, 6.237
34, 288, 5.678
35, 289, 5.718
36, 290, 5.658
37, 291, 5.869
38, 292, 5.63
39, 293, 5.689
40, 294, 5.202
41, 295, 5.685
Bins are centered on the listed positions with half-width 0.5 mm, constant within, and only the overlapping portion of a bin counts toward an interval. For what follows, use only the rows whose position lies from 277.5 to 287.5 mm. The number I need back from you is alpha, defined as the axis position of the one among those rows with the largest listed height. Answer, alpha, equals 282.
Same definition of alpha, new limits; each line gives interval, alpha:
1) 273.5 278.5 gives 277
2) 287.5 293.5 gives 291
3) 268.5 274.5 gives 270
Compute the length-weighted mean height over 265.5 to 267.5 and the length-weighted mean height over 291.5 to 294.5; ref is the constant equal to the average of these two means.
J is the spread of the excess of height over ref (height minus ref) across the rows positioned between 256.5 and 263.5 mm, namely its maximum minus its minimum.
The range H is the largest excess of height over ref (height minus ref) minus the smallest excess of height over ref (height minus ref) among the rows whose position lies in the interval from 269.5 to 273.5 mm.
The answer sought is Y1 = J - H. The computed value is 0.20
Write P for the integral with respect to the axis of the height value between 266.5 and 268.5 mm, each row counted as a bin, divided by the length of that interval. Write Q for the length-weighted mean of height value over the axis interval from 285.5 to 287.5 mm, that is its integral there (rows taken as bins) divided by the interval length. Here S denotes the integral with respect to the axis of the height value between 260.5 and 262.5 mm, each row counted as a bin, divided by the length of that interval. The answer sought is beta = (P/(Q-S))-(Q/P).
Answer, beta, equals -18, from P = 6.51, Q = 6.17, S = 6.6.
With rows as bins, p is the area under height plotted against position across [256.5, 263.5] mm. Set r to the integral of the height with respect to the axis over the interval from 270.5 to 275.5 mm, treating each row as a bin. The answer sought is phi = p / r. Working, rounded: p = 47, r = 31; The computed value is 1.5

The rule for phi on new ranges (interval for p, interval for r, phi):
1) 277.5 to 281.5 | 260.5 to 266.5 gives 0.6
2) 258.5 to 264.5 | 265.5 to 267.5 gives 3.2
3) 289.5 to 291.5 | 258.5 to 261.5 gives 0.6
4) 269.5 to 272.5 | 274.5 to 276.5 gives 1.6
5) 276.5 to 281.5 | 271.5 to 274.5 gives 1.6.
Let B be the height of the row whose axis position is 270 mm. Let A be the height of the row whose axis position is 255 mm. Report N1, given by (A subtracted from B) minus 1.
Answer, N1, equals -1.03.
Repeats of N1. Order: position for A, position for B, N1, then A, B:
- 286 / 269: -0.54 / 6.094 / 6.551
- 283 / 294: -2.23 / 6.434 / 5.202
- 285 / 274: -0.88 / 6.198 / 6.317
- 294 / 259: 0.74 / 5.202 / 6.939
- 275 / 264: -0.27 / 5.994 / 6.728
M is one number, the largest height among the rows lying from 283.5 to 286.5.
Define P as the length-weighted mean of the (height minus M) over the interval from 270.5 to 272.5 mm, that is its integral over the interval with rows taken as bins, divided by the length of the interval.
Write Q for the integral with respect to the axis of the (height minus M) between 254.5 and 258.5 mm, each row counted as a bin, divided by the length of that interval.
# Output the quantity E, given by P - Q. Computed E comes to -0.54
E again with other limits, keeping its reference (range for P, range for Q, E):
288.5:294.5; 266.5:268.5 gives -0.88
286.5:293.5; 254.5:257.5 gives -0.85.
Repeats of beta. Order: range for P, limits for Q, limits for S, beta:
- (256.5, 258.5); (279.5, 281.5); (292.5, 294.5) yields 9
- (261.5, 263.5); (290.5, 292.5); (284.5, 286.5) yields -17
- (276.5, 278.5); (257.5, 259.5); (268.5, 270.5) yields 15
